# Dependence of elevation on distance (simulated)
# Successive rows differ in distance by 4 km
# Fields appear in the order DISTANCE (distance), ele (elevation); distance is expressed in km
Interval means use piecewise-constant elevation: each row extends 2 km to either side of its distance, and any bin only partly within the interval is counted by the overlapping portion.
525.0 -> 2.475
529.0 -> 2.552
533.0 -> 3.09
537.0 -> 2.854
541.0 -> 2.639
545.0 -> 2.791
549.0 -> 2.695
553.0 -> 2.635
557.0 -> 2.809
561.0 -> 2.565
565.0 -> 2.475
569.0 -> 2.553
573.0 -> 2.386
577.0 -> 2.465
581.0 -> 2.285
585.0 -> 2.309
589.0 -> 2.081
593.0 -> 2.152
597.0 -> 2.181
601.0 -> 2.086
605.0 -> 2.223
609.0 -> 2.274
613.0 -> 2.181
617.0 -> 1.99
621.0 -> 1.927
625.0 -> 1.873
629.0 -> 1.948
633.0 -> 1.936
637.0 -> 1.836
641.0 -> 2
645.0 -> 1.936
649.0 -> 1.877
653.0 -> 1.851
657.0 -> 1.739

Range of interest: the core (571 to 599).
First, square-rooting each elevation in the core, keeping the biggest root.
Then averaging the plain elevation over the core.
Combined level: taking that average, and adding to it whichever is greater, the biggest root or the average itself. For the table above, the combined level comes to 4.5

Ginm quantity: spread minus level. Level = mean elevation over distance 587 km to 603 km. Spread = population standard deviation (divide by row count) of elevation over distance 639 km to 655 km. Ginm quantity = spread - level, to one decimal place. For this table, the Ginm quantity -2.1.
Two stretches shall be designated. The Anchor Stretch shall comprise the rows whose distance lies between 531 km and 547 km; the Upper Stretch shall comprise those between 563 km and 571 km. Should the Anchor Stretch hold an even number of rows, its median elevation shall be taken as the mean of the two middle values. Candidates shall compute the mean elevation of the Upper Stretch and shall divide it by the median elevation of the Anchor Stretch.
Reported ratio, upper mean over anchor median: 0.89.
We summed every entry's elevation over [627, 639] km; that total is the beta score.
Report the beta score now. 5.7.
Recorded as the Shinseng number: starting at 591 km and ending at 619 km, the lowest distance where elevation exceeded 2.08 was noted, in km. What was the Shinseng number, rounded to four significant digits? 593.0 km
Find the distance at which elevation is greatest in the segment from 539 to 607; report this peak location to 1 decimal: 557.0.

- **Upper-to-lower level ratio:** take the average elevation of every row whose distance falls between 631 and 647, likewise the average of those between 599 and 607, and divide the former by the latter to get 0.89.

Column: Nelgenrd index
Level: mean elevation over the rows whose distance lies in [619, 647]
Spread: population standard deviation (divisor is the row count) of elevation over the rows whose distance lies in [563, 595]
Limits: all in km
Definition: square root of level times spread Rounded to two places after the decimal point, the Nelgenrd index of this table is 0.54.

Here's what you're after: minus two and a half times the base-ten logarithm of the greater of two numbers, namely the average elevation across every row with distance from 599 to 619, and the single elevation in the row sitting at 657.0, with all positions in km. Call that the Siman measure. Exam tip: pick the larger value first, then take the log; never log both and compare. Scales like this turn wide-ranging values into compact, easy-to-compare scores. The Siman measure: -0.83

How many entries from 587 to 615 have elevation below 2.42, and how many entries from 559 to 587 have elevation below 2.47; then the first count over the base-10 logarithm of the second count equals 12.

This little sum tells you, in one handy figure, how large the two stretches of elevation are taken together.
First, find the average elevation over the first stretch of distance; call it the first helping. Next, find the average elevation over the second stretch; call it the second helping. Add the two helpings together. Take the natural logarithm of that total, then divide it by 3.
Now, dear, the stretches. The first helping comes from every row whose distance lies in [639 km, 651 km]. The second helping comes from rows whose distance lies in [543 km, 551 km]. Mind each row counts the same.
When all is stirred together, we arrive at 0.514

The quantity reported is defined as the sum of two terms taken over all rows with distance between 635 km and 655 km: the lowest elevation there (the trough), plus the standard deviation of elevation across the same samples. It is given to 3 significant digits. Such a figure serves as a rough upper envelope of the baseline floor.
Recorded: 1.90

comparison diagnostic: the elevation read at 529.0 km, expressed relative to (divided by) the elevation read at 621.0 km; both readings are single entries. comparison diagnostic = 1.32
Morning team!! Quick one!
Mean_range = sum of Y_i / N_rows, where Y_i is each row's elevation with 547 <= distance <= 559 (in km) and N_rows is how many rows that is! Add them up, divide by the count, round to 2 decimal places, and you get 2.71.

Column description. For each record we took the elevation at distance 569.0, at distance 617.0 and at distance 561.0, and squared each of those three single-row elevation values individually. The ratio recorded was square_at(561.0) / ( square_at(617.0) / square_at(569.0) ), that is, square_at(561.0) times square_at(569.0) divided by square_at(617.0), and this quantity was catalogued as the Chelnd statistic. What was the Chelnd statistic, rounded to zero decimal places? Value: 11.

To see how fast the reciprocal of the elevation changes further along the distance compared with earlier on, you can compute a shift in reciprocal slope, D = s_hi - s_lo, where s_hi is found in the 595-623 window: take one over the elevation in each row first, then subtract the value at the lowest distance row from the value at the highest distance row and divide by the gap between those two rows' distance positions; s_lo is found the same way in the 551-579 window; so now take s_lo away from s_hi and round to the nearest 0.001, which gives 0.001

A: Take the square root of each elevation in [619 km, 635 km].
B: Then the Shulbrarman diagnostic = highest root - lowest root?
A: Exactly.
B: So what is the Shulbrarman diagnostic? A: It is 0.03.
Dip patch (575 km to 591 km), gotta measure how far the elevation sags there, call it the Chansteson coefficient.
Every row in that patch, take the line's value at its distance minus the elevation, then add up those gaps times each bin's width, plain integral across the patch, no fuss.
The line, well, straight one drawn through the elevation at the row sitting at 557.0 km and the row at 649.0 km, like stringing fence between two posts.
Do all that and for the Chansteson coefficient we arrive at 4.2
